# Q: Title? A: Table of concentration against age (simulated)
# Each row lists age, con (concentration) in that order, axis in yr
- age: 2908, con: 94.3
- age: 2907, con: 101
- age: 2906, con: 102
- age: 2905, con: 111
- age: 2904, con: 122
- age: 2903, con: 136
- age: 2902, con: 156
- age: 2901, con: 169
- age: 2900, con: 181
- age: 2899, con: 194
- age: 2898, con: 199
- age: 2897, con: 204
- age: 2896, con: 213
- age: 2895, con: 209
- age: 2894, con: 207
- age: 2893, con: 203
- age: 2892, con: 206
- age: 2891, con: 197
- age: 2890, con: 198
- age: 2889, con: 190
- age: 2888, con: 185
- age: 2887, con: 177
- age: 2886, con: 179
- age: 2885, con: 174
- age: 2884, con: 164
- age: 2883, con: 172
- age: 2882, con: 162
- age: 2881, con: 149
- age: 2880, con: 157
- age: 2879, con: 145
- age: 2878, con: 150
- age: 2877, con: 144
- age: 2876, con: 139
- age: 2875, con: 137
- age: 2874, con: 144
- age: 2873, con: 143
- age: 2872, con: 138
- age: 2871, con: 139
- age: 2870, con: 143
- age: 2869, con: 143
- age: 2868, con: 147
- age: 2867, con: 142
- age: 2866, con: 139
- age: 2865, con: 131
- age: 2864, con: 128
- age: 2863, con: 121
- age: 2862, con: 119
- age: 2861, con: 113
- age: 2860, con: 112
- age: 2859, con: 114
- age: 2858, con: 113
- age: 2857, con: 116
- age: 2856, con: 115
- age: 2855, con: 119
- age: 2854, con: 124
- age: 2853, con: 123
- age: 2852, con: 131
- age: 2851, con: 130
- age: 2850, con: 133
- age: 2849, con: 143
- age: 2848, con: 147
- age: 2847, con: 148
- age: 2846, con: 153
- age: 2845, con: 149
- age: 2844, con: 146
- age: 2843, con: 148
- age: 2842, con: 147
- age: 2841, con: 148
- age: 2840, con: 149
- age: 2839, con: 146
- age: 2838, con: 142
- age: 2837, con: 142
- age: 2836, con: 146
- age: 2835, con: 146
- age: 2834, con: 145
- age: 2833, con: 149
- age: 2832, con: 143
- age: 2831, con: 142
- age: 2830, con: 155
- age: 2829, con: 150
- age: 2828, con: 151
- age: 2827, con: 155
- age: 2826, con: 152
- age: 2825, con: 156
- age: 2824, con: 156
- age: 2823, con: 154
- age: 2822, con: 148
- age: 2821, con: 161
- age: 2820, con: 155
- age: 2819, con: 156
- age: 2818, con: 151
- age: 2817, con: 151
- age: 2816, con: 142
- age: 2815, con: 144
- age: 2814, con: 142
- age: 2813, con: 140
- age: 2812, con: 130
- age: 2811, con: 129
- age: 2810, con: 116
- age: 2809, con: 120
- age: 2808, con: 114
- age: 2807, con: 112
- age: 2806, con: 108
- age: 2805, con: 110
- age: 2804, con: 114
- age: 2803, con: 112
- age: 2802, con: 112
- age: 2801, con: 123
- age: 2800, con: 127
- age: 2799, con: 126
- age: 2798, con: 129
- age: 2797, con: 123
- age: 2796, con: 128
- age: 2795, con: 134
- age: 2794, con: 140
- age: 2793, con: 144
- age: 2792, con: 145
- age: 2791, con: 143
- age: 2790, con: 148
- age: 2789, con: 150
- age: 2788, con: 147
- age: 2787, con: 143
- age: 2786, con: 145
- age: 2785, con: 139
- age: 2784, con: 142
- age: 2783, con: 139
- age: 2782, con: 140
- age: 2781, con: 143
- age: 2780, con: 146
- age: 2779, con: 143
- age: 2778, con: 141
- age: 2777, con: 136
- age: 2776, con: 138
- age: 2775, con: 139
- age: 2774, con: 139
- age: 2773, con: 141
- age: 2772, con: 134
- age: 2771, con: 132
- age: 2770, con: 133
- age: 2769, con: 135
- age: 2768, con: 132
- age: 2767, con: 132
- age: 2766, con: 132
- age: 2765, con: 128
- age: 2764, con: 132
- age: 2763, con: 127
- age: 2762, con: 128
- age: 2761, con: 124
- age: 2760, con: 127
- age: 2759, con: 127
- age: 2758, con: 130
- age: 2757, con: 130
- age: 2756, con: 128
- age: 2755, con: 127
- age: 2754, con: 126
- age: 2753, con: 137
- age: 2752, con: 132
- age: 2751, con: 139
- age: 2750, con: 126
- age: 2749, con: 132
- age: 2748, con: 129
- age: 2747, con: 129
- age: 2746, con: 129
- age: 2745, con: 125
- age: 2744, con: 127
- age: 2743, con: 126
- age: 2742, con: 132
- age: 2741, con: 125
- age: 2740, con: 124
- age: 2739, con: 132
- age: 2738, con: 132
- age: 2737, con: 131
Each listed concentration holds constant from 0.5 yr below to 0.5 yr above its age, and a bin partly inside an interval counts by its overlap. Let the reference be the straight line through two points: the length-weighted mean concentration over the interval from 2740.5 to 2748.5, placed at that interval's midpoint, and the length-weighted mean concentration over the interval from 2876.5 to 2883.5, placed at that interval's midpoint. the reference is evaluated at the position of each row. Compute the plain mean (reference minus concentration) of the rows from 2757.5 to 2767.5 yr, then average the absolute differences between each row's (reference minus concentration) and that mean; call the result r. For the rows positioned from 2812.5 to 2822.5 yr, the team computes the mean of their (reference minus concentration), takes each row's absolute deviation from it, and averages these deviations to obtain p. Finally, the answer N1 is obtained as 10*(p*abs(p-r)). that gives 191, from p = 5.5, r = 2.0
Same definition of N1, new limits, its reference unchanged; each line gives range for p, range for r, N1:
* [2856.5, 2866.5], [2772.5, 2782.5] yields 328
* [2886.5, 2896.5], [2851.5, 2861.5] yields 271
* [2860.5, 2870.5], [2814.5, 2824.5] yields 533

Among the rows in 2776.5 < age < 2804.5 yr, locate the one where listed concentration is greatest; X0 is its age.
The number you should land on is 2789 yr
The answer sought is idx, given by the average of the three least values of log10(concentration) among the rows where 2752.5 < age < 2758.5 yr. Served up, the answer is 2.10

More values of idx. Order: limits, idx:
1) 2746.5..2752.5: 2.11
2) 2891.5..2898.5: 2.31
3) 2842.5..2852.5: 2.12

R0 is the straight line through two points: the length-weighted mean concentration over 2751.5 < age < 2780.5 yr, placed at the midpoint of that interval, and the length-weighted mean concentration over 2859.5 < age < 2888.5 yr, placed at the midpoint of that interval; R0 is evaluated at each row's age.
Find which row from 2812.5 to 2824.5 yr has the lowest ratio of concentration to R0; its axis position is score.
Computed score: 2813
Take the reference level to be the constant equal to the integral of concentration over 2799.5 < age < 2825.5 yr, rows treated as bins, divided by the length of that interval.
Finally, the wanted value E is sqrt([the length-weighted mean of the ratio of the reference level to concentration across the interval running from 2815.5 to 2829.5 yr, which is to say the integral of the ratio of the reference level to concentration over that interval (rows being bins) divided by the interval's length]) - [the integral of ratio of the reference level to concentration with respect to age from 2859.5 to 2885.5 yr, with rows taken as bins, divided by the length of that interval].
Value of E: -0.02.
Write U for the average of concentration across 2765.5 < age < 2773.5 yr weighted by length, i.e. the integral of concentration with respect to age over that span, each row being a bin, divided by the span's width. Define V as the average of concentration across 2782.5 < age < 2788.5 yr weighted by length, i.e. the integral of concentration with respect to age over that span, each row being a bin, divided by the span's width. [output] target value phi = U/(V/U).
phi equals 126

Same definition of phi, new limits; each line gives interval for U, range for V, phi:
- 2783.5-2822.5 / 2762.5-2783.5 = 133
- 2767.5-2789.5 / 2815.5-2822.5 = 129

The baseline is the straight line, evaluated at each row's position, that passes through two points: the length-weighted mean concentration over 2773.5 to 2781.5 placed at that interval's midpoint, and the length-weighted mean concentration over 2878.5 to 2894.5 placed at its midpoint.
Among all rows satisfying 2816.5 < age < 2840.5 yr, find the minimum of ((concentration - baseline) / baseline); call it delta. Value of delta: -0.12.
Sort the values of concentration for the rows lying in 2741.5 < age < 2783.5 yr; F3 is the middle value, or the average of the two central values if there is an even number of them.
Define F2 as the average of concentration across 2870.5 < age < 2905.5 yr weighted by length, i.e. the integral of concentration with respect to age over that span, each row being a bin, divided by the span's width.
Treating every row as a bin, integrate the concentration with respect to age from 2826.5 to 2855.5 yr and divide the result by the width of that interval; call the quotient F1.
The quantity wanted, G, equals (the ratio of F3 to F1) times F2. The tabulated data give 155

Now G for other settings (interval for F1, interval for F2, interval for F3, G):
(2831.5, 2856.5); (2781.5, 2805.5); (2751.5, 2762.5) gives 122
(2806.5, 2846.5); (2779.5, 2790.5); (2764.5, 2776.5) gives 133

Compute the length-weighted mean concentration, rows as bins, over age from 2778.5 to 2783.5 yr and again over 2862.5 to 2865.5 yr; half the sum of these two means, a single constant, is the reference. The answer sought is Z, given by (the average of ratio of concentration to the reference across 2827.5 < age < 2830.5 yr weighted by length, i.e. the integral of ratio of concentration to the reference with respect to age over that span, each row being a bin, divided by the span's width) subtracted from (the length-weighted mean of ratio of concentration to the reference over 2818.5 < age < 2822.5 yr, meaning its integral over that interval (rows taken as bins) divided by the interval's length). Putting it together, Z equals 0.02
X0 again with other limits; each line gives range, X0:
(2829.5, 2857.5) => 2830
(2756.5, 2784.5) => 2780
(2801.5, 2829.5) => 2821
